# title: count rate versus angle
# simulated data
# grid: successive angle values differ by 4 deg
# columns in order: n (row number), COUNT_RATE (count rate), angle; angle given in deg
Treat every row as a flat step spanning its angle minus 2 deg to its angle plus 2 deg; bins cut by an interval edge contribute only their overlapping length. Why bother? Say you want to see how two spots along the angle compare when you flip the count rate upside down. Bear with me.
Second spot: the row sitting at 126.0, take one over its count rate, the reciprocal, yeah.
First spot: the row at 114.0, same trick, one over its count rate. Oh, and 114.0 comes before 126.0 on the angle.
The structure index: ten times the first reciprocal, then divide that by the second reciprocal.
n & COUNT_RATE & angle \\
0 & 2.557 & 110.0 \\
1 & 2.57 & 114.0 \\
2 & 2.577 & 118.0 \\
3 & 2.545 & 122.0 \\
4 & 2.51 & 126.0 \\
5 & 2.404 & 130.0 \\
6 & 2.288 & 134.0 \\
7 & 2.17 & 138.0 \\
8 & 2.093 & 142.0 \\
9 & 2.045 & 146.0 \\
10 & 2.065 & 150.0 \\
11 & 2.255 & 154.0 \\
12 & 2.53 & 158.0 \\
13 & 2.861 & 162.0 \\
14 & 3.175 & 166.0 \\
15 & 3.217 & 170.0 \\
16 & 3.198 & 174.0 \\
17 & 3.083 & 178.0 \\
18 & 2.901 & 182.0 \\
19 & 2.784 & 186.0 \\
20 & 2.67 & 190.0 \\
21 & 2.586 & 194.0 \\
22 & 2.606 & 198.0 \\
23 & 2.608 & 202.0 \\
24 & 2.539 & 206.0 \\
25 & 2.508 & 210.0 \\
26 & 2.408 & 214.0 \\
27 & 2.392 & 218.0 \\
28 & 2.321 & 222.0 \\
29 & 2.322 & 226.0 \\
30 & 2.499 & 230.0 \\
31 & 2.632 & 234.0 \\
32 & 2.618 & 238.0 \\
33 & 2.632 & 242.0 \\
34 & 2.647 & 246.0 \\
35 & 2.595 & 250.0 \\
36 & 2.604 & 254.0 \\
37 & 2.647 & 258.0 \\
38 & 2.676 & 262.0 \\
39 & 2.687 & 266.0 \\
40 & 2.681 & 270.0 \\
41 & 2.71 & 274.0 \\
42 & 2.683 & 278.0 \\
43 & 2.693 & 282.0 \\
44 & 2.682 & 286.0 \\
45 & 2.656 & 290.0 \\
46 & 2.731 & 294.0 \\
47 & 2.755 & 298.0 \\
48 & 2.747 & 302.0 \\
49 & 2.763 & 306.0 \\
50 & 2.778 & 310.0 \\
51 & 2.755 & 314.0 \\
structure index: 9.8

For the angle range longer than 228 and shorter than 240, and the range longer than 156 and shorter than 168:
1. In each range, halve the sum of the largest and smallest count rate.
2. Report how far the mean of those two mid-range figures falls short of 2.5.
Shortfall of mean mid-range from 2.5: -0.21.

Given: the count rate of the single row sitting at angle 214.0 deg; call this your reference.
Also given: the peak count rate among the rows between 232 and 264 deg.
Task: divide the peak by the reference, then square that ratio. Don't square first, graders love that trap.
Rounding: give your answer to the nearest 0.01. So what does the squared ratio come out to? 1.23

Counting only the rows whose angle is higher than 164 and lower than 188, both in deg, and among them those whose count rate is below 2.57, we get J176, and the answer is 0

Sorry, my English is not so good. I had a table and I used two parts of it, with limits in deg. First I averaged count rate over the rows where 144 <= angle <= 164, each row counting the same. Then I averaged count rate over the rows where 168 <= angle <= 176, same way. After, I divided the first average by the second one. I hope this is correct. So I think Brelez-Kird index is 0.73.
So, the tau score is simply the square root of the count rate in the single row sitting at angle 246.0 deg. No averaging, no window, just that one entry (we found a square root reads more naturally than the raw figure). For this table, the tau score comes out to 1.63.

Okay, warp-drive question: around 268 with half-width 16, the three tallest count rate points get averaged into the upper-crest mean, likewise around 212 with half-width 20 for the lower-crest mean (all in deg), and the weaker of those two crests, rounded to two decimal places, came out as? 2.60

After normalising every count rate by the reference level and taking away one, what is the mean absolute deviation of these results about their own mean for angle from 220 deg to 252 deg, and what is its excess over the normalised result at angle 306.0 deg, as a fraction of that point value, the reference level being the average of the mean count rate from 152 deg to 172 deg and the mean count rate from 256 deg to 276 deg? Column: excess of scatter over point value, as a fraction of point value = 5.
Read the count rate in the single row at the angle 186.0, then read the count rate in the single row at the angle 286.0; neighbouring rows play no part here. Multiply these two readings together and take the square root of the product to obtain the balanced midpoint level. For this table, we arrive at 2.73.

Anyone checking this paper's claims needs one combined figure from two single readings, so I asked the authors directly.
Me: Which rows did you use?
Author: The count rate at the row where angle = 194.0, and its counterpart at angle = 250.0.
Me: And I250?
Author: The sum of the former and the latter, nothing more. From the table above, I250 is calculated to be 5.18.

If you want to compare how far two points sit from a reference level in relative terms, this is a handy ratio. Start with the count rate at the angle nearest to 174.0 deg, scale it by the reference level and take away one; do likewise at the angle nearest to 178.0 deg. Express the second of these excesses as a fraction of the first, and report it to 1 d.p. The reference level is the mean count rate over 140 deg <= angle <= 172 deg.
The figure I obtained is 0.8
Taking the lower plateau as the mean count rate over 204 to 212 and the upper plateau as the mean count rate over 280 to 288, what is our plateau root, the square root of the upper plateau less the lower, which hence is 0.40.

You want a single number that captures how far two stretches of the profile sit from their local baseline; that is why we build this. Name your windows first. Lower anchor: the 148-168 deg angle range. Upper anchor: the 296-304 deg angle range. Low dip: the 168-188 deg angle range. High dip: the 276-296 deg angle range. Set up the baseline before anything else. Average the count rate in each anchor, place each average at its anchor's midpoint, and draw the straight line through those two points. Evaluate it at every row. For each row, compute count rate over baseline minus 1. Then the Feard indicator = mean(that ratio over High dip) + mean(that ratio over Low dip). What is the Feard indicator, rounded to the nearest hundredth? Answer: 0.15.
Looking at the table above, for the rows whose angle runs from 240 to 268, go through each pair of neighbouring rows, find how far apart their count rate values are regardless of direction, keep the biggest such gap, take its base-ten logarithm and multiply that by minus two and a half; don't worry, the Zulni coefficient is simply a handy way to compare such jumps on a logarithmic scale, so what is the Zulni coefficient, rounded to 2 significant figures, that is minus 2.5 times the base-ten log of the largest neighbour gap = 3.2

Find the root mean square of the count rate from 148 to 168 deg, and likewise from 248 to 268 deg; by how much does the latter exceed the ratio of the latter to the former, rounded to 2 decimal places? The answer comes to 1.63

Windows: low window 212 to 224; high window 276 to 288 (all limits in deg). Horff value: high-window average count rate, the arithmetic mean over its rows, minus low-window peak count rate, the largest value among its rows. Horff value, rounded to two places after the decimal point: 0.28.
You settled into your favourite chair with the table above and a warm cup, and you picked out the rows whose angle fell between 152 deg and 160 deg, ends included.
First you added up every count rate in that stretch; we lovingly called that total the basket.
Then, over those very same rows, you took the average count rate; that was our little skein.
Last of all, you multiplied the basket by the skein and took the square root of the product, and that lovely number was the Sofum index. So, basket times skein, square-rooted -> 3.38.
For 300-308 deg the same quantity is 3.90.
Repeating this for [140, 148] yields 2.93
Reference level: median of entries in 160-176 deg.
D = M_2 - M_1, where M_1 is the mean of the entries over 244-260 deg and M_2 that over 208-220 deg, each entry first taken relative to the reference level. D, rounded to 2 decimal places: -0.19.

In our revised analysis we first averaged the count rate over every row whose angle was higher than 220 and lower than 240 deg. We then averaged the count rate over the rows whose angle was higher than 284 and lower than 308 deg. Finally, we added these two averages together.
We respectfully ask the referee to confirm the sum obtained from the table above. 5.20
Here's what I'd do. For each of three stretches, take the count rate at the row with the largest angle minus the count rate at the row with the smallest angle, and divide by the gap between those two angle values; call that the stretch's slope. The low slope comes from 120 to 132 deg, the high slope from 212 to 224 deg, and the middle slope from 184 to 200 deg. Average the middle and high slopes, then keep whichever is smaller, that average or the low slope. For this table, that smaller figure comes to -0.018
